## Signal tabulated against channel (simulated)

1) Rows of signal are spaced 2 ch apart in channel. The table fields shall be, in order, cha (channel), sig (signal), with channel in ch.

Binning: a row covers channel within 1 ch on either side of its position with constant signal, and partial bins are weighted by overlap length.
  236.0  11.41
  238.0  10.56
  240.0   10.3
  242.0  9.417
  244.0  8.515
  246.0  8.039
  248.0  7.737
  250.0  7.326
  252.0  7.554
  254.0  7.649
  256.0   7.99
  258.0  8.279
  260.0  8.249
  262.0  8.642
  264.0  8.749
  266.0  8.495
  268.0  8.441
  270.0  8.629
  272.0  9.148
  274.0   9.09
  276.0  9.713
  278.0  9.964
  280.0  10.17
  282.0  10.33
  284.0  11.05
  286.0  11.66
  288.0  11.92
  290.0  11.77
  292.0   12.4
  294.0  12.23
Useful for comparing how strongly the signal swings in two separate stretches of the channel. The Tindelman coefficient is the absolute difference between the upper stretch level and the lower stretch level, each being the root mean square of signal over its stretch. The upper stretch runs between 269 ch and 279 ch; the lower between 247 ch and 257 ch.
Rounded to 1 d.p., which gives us 1.7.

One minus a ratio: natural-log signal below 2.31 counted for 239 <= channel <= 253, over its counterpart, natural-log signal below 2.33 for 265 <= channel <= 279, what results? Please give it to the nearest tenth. 0.1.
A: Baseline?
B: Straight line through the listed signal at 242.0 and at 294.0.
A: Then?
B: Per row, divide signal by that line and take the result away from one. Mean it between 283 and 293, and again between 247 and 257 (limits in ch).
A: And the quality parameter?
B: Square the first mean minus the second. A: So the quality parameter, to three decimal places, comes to 0.048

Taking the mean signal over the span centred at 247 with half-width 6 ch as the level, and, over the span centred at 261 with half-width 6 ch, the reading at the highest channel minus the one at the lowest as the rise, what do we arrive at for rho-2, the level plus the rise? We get 8.6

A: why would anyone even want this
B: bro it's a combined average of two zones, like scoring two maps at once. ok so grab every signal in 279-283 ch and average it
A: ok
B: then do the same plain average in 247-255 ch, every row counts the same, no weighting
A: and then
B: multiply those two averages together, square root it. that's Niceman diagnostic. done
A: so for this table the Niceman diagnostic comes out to 8.8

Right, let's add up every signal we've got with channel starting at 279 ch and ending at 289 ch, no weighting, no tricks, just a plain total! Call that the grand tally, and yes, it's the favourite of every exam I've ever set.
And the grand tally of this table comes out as 55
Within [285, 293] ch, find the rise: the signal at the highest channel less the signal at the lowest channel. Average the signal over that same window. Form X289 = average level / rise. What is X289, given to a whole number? 16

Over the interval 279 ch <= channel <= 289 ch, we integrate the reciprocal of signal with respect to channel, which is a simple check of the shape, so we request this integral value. 0.91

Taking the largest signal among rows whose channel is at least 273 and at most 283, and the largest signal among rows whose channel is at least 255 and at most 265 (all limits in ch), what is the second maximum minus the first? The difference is -1.6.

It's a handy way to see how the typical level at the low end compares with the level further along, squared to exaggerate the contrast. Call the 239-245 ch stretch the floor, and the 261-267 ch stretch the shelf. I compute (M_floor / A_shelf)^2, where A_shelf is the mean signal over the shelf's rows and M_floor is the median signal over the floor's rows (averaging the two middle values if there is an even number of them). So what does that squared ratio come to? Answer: 1.2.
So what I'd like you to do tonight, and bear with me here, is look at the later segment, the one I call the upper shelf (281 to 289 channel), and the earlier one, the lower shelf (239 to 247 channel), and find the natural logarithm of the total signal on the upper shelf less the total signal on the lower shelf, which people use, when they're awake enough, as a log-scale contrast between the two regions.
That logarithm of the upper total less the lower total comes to 2.2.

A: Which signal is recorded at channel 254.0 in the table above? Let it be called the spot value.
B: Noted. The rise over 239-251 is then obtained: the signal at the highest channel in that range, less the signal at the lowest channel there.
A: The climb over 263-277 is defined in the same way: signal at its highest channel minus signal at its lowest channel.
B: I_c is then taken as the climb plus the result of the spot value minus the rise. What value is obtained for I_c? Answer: 11.6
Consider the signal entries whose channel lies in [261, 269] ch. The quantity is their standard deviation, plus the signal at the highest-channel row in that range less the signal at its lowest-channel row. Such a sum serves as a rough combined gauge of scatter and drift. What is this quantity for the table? -0.1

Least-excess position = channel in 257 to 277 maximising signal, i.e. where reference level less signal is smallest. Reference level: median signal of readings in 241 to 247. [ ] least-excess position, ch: 276.0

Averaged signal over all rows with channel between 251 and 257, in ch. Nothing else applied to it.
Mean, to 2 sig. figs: 7.7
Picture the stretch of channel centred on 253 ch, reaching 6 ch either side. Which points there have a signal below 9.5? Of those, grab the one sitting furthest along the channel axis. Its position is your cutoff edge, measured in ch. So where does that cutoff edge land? 258.0 ch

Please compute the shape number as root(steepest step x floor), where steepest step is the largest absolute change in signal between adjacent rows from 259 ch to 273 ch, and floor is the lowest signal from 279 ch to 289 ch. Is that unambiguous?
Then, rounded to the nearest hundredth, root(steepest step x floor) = 2.30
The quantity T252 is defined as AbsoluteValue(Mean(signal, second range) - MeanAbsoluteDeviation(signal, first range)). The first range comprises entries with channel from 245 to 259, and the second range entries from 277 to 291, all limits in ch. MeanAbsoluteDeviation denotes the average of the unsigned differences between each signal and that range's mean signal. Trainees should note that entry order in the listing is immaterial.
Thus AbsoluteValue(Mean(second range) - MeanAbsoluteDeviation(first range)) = 10.7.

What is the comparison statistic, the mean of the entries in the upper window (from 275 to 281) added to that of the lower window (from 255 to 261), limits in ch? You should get 18.1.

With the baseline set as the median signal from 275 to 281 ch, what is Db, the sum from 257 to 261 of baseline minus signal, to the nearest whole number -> 3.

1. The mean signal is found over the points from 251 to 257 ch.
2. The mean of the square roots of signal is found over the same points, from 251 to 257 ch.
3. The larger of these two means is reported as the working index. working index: 7.7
